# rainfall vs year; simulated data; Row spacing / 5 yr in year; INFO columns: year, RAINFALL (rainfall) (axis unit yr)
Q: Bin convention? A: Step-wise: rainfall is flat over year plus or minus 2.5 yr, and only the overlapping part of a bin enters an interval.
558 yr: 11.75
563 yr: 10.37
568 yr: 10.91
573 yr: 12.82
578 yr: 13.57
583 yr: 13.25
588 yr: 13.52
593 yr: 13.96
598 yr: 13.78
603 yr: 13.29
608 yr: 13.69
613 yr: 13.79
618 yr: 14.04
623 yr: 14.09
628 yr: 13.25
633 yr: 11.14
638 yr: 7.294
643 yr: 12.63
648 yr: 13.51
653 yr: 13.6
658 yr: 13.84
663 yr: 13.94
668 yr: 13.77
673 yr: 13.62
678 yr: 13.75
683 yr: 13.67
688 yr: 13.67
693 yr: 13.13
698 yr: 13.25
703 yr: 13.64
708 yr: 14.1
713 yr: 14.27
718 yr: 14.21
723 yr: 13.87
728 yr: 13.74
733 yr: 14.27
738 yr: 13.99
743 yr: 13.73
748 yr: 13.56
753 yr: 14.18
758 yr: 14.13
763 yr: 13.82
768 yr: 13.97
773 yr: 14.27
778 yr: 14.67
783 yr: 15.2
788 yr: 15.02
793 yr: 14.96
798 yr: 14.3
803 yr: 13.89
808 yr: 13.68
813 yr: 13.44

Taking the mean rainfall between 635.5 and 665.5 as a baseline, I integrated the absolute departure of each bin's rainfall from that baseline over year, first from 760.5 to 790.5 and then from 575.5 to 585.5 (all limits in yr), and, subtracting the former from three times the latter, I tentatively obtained -32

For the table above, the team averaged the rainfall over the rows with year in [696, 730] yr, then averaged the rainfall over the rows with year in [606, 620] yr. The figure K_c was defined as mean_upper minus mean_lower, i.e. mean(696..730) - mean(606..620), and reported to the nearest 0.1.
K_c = 0.0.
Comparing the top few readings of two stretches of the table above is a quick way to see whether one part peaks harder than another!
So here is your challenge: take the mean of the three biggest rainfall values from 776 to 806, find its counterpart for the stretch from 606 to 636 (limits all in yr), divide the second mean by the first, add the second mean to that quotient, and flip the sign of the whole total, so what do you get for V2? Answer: -14.90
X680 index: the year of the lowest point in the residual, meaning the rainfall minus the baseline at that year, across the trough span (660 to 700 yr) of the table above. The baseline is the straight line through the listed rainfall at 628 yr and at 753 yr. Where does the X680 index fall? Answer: 693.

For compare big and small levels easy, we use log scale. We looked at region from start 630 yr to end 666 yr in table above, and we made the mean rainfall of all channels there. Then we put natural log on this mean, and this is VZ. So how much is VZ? 2.51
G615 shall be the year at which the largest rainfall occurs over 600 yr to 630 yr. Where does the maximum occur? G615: 623 yr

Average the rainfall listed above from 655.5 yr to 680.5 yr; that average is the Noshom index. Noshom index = 13.8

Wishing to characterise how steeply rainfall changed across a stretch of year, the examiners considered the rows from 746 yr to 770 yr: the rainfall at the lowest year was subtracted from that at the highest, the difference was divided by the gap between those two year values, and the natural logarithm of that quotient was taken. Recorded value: -3.9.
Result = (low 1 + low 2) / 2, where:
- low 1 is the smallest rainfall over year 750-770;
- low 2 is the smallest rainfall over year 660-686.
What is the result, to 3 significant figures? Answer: 13.7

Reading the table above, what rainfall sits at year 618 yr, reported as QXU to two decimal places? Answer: 14.04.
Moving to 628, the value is 13.25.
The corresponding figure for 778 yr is 14.67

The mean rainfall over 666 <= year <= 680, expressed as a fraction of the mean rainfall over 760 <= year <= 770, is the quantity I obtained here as 0.99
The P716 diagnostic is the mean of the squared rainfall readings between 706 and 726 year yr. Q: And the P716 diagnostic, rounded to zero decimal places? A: 199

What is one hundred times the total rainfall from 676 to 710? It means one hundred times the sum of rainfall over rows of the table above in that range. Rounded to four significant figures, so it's 9521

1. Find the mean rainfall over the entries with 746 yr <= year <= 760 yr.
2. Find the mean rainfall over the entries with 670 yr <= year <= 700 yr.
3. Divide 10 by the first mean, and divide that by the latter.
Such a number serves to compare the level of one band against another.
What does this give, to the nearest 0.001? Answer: 0.053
